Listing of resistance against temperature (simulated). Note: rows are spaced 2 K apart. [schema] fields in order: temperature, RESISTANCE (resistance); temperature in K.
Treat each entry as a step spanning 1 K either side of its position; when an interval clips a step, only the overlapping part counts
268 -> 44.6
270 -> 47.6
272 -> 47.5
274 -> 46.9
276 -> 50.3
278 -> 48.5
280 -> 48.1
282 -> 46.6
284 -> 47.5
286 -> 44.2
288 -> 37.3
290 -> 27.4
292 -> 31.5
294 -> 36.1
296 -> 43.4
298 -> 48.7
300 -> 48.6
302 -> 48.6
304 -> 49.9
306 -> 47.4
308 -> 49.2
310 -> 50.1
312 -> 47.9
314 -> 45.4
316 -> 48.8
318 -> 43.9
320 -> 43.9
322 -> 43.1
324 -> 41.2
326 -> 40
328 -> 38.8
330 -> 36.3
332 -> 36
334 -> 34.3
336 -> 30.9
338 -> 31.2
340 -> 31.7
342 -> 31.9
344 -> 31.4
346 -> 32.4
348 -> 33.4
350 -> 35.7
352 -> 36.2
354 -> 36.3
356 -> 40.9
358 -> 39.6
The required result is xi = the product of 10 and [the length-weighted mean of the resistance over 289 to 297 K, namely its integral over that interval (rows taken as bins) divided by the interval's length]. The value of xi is 346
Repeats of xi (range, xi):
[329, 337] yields 344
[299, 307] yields 486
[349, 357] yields 373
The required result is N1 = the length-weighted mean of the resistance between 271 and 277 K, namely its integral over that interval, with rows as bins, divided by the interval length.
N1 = 48.2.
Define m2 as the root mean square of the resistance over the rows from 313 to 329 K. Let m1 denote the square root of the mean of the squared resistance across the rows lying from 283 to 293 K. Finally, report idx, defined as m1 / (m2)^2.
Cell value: 0.020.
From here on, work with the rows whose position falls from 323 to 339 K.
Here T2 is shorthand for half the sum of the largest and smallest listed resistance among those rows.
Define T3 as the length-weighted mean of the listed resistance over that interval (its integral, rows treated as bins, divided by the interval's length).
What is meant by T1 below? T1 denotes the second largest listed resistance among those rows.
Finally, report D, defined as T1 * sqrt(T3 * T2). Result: 1443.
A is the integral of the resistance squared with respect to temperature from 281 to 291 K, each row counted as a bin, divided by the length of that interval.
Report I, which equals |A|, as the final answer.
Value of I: 1705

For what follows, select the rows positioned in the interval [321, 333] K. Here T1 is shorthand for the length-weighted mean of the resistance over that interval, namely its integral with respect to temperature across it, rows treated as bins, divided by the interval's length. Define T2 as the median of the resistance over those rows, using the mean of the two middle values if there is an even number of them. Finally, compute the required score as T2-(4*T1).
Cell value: -118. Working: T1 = 39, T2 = 39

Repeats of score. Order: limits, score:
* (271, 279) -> -145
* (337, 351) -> -98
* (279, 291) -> -122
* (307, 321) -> -140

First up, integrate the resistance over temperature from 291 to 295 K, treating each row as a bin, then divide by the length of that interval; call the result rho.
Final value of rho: 34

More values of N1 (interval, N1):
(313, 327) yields 43.8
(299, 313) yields 48.8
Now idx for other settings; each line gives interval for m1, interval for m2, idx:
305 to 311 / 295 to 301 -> 0.022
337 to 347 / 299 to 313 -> 0.013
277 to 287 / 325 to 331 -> 0.032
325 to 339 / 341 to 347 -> 0.035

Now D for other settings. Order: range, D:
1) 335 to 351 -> 1096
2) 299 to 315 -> 2399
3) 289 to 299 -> 1638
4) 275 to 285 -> 2344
